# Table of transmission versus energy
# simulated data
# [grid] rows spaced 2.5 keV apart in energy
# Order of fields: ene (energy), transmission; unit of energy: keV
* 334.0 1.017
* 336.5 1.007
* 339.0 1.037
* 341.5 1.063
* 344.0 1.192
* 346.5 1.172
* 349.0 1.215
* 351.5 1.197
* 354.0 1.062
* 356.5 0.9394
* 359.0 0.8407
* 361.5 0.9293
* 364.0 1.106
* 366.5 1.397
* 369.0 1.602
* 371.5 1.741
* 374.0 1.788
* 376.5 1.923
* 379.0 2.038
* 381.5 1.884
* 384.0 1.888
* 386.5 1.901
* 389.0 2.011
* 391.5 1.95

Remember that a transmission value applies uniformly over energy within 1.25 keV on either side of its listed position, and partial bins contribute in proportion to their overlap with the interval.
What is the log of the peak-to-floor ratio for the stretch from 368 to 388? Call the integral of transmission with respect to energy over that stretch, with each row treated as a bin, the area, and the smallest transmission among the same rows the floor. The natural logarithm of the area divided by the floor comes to 3.14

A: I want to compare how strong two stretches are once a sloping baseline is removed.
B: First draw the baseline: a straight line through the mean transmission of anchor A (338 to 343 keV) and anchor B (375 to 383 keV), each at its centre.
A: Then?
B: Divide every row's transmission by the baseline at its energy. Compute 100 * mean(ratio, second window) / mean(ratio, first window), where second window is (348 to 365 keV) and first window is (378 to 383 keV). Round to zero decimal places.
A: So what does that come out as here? 75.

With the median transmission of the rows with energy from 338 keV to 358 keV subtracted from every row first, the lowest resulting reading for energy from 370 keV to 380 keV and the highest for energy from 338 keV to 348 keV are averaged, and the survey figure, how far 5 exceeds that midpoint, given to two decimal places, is 4.65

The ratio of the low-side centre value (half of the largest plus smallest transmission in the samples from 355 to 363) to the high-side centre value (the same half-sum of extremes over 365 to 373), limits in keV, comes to 0.57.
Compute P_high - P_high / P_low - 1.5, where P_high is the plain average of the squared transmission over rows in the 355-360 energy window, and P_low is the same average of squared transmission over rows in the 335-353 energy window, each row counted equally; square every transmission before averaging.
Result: -1.3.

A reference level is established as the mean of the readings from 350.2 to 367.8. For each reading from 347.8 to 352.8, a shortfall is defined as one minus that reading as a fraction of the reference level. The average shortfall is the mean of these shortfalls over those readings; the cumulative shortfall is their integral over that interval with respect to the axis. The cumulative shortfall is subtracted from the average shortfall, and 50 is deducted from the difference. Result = -49.5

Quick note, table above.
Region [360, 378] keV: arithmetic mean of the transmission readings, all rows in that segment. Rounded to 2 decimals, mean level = 1.50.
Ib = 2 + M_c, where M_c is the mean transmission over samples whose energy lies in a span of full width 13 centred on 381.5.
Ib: 3.9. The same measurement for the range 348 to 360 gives 3.1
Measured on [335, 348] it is 3.1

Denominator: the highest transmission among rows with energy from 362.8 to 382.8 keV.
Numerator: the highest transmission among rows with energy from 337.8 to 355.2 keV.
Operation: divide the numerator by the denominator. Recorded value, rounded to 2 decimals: 0.60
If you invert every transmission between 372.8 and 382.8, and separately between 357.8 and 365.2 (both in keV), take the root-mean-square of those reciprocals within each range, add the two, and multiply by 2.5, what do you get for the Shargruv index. 4.0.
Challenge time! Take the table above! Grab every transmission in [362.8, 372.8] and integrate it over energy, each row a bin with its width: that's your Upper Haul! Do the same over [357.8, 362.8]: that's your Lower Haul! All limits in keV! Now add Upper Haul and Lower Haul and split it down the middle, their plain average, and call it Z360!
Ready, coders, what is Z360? 10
